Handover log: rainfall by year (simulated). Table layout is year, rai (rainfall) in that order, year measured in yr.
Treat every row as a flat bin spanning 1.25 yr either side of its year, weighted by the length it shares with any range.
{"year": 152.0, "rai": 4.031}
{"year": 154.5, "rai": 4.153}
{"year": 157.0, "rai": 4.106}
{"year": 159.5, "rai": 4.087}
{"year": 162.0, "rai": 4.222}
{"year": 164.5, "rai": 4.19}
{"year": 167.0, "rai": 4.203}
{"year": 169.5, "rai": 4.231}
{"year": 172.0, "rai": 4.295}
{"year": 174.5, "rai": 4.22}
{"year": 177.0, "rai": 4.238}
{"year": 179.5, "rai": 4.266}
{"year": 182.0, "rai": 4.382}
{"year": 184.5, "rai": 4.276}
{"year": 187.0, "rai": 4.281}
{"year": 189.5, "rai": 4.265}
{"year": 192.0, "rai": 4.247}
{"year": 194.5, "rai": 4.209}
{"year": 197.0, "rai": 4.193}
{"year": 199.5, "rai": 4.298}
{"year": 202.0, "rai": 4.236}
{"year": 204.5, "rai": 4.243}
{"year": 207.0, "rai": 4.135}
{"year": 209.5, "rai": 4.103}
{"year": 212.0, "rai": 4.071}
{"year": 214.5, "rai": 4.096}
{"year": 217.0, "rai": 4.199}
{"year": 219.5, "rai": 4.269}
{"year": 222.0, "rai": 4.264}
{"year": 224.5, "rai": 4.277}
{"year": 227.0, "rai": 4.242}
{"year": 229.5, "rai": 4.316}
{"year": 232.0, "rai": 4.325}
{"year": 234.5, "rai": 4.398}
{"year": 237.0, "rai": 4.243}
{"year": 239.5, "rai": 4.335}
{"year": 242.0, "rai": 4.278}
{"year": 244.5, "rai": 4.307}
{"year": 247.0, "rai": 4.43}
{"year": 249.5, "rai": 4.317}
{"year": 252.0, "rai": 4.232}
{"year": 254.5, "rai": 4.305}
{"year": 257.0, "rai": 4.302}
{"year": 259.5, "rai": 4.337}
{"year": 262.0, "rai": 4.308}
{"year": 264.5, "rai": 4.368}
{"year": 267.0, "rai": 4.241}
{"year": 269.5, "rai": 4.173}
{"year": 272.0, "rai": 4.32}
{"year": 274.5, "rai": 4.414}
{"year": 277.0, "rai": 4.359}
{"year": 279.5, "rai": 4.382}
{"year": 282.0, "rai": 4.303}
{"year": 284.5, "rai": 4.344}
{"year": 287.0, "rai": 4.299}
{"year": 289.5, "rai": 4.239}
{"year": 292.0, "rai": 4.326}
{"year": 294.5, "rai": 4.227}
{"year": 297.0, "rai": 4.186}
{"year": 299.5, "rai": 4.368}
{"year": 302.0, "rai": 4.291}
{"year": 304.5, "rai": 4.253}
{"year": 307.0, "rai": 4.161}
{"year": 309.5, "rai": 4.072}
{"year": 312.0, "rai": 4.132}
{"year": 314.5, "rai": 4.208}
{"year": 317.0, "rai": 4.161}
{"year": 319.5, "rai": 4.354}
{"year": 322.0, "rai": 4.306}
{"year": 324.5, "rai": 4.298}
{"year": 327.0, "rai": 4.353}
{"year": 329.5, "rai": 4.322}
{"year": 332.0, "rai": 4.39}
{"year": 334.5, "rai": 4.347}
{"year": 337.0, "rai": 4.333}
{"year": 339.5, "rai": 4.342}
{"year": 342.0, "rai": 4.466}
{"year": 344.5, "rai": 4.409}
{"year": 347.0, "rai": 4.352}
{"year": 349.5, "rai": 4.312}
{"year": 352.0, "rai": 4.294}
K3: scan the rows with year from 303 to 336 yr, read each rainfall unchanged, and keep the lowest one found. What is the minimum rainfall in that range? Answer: 4.072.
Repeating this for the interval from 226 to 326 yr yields 4.072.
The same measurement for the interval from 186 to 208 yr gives 4.135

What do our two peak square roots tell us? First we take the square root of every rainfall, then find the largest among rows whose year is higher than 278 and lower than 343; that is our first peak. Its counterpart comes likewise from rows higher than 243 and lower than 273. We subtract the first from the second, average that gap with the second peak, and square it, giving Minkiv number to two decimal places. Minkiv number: 1.10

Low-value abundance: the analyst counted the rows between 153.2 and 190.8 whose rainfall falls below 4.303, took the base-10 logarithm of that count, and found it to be 1.15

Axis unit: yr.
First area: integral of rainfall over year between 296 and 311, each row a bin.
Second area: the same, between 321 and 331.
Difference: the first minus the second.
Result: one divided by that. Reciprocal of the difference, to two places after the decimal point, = 0.05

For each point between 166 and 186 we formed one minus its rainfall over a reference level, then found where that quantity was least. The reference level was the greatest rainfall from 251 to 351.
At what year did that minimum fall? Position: 182.0 yr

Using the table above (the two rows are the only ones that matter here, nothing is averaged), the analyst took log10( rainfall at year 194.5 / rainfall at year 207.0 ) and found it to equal 0.008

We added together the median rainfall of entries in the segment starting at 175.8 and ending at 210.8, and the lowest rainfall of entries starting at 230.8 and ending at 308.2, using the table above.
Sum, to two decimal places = 8.41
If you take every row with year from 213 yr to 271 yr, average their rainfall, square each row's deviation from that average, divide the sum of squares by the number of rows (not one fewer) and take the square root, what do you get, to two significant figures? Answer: 0.071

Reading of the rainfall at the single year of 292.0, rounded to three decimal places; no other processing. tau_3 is 4.326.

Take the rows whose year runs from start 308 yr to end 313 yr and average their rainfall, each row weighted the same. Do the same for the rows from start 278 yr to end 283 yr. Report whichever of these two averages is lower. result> 4.10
